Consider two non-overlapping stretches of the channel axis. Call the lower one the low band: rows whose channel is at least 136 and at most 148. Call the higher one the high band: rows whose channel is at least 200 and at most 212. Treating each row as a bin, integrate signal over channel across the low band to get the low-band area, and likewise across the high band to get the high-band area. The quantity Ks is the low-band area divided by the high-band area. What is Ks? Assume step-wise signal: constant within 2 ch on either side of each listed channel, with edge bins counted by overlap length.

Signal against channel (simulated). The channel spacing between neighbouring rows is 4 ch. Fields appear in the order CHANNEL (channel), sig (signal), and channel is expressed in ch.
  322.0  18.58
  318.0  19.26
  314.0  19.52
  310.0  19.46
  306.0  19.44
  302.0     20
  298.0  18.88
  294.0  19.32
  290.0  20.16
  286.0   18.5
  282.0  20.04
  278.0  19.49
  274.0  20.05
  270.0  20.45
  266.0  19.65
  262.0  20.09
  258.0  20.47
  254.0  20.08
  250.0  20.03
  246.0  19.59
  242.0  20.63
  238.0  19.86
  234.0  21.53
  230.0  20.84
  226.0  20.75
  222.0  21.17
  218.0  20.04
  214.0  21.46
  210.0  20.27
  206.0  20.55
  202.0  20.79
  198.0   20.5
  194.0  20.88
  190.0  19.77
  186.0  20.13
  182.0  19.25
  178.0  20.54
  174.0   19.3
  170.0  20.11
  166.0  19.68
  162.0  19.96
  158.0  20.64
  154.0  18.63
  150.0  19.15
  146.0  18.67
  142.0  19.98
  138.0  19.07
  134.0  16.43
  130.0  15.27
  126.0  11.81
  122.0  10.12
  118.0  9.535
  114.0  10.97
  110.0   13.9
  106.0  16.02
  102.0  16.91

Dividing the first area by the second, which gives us 0.9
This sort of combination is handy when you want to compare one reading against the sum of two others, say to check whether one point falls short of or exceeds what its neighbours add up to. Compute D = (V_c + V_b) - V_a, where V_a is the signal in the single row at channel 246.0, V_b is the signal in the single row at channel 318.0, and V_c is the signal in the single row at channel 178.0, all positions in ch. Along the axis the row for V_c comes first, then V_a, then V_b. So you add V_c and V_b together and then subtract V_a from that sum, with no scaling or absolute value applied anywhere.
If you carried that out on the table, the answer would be 20.2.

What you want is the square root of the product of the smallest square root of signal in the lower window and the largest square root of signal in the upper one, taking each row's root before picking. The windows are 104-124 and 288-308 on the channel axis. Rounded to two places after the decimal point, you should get 3.72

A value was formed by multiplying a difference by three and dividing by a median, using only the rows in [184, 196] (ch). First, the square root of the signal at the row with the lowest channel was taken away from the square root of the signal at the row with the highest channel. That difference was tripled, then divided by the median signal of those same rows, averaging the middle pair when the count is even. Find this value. 0.012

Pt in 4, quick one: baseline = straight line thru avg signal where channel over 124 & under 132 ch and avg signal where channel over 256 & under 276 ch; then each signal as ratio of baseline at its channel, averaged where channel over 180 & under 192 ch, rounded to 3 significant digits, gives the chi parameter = 1.21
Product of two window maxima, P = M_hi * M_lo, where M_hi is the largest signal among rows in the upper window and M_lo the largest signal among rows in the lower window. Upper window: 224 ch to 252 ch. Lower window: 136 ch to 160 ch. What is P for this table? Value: 444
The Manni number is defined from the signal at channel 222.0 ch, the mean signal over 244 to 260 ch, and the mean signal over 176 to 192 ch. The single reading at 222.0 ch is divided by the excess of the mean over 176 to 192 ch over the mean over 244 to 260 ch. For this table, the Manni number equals -176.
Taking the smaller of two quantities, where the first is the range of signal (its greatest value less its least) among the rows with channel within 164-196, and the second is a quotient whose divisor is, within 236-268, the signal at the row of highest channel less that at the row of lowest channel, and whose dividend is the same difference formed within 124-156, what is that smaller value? -32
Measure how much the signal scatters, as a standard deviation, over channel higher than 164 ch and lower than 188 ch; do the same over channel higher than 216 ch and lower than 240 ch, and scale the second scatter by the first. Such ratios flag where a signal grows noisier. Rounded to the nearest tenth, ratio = 1.3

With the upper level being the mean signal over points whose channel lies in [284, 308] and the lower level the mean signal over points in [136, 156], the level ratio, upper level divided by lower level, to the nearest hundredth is 1.01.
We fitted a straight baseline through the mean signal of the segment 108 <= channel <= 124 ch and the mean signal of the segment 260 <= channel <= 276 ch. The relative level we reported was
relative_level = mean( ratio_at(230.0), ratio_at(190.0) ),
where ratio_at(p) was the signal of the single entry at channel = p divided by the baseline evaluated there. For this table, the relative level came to 1.22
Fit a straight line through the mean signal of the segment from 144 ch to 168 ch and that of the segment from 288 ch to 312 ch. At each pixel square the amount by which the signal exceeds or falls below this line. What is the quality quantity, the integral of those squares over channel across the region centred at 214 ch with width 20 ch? 35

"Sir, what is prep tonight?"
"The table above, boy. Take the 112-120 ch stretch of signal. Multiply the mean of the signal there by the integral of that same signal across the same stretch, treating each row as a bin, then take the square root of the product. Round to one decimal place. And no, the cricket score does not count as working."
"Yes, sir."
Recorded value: 29.0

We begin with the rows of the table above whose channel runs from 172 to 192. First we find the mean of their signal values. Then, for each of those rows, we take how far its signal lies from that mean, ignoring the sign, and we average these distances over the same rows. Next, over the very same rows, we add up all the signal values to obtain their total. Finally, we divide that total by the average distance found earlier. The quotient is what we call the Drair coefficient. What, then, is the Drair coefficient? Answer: 230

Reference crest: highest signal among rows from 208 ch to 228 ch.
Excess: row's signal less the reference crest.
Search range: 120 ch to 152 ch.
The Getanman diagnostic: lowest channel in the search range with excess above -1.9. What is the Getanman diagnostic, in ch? 142.0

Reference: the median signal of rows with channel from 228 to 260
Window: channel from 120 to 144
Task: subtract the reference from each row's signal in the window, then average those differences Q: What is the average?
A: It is -4.8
